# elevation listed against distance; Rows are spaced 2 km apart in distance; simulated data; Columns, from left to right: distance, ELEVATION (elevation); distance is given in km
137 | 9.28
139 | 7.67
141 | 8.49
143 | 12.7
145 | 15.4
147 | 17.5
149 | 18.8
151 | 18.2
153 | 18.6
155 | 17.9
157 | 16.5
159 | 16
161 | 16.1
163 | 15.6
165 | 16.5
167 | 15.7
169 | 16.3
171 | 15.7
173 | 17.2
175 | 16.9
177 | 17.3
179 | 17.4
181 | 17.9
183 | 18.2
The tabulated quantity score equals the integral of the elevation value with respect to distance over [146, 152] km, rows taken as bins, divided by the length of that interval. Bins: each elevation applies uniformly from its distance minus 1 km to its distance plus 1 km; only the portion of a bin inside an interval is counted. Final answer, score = 18.2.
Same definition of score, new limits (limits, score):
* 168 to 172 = 16.0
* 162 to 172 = 16.0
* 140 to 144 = 10.6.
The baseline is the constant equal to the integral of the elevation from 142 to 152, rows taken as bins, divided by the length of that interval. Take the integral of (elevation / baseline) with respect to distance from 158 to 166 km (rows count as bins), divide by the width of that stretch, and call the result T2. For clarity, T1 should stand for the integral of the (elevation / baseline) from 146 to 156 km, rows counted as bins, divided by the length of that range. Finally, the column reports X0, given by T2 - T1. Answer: -0.13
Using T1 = 1.10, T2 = 0.97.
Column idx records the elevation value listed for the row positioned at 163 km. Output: 15.6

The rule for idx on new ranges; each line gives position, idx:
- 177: 17.3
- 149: 18.8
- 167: 15.7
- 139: 7.67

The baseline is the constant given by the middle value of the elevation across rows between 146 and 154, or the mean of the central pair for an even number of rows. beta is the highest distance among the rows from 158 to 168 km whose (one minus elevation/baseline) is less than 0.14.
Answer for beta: 165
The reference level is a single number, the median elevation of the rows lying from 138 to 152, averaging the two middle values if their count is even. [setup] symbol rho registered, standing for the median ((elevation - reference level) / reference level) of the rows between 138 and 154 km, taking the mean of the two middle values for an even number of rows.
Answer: 0.07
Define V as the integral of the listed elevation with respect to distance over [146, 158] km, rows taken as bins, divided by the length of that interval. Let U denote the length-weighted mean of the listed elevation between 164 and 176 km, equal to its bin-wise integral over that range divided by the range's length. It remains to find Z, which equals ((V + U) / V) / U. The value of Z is 0.117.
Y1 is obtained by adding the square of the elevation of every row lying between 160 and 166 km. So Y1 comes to 775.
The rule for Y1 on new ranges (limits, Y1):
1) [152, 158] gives 939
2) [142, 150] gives 1058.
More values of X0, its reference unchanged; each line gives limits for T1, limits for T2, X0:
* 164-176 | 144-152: 0.07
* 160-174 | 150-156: 0.13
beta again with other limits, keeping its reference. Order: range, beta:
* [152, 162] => 161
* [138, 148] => 147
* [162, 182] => 181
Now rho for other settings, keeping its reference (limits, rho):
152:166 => 0.07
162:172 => 0.02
